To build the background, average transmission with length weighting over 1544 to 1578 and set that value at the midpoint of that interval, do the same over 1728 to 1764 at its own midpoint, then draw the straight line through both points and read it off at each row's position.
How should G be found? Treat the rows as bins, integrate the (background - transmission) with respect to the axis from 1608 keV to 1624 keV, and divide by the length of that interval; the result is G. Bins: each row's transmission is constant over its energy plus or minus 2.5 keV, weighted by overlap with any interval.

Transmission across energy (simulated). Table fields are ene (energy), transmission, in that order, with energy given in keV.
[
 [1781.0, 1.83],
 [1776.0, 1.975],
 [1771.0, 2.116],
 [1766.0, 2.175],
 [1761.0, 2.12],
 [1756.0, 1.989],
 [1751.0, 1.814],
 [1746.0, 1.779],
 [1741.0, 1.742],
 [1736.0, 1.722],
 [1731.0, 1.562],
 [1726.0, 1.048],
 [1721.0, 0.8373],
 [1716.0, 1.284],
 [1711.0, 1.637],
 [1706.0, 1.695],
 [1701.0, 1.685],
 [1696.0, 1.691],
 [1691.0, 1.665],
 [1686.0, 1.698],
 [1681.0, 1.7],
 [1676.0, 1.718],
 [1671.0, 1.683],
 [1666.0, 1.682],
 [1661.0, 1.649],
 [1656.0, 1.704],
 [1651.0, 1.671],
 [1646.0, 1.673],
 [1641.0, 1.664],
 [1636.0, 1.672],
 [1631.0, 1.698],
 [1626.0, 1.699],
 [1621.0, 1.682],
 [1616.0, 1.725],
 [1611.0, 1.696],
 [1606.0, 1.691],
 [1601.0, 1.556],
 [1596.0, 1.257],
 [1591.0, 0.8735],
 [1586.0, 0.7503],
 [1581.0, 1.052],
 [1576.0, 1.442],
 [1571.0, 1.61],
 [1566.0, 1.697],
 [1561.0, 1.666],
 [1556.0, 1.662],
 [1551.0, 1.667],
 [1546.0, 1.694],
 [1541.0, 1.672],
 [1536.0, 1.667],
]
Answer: -0.01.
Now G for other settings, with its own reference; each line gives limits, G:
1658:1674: 0.06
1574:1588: 0.57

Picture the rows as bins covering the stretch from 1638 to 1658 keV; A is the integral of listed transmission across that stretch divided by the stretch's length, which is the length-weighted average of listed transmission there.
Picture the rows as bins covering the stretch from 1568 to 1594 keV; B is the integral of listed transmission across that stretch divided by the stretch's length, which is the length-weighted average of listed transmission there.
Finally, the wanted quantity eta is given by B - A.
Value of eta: -0.5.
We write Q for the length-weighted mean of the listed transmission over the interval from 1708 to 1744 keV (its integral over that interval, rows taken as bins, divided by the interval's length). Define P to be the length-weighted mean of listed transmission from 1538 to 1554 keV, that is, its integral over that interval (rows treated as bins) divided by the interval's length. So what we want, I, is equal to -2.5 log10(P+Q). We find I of -1.23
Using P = 1.68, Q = 1.41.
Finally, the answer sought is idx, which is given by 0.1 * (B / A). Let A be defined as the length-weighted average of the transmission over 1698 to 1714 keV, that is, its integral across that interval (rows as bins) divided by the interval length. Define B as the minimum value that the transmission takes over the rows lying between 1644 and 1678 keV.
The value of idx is 0.099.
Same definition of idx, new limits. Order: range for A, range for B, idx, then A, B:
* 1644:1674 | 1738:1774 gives 0.104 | 1.678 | 1.742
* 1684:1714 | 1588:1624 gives 0.052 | 1.672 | 0.8735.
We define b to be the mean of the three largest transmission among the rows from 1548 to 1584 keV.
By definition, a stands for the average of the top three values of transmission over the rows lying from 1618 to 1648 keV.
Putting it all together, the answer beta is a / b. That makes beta 1.01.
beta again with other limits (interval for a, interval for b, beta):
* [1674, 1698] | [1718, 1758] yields 0.92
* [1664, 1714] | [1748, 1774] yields 0.80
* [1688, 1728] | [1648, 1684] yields 0.99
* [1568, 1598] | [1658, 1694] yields 0.84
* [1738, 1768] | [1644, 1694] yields 1.23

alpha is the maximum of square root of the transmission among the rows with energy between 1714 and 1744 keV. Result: 1.320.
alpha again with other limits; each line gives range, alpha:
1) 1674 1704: 1.311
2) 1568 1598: 1.269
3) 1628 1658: 1.305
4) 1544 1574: 1.303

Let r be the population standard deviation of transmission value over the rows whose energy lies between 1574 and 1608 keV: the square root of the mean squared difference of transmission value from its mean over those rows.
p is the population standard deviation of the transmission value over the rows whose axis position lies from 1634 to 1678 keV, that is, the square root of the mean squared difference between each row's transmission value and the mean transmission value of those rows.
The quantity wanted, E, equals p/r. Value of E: 0.1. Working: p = 0.020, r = 0.33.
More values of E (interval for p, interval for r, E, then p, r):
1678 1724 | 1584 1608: 0.8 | 0.279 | 0.37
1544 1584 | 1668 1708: 14.5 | 0.207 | 0.01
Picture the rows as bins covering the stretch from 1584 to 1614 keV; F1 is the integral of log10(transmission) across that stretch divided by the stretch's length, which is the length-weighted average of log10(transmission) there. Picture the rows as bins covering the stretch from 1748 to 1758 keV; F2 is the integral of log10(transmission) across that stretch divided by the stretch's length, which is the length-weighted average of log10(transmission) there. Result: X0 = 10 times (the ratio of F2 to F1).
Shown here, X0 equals 28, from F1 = 0.100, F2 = 0.28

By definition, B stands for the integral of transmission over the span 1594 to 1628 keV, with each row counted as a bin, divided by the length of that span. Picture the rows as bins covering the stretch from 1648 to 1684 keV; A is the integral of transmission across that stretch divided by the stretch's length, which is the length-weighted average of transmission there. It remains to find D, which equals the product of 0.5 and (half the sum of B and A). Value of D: 0.83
